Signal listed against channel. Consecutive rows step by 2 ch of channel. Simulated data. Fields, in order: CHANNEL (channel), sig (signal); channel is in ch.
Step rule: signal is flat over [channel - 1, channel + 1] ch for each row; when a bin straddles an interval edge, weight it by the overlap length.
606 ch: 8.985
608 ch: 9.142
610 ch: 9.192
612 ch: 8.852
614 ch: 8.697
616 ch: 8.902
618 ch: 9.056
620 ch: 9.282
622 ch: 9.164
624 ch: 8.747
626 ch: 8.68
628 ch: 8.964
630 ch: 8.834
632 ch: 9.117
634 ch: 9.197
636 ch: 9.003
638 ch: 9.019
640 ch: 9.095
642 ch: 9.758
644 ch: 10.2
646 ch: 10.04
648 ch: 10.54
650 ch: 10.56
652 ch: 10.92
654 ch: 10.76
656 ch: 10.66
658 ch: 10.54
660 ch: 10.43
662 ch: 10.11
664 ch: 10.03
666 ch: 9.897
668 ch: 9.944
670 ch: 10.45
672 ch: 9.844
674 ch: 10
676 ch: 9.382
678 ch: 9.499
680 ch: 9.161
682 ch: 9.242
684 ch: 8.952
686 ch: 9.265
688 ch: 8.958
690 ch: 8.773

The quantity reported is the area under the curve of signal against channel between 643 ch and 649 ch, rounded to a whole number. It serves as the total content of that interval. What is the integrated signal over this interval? 62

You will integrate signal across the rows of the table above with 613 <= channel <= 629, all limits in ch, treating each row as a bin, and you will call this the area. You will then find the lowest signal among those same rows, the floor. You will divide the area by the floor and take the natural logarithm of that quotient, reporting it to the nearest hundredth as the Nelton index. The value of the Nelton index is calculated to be 2.80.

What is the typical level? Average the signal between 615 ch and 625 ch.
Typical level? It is 9.0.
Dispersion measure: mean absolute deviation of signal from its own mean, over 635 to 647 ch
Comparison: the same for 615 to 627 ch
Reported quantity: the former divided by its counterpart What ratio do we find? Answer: 2.5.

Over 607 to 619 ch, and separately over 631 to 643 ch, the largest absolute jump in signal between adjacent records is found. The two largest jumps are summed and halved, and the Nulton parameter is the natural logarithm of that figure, -0.69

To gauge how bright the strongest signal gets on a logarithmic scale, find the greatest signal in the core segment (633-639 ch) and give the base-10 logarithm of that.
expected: 0.96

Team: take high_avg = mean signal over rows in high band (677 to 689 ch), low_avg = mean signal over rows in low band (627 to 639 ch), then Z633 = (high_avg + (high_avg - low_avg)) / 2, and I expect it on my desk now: 4.67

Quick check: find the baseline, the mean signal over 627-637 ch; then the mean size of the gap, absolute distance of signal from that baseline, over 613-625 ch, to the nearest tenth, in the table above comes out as 0.2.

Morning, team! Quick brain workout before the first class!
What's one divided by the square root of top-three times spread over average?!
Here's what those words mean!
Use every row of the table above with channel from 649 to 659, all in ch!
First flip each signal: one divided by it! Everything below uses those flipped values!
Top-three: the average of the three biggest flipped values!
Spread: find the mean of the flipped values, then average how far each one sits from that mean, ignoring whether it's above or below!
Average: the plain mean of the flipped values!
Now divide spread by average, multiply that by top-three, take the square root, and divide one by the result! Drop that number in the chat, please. 30.6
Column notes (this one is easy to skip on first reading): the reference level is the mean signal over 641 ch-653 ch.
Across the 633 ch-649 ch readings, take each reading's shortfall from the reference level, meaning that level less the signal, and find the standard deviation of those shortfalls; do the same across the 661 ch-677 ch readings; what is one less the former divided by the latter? -1.0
